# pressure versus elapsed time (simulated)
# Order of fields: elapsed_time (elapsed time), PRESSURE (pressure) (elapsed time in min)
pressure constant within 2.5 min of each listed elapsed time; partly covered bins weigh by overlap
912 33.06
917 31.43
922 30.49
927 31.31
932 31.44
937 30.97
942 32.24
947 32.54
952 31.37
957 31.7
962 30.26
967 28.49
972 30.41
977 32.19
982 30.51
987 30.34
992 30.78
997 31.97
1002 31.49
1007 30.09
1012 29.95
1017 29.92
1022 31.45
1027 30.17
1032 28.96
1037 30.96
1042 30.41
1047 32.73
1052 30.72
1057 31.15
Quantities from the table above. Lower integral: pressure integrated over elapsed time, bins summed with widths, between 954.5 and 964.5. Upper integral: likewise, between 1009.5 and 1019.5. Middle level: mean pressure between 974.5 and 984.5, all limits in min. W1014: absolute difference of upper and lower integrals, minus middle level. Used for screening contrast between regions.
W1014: -21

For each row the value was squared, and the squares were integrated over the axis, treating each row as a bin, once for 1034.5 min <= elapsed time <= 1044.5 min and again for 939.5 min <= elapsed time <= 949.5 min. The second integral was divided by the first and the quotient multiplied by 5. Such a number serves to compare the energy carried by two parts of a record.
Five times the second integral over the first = 5.6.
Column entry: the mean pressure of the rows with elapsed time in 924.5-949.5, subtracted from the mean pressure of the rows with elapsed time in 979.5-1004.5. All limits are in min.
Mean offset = -0.7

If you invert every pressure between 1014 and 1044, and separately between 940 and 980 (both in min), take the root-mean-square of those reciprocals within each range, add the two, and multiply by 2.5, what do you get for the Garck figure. 0.163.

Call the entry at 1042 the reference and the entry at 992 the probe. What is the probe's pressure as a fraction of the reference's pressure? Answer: 1.01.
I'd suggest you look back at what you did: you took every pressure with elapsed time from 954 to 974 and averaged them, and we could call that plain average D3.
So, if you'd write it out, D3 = 30.2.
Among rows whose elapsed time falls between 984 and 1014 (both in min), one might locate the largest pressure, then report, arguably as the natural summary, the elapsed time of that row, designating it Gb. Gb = 997 min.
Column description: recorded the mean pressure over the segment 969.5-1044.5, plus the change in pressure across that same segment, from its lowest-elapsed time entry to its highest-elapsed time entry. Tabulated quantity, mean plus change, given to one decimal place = 30.6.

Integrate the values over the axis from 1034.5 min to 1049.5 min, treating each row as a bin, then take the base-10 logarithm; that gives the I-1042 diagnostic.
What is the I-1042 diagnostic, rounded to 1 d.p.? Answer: 2.7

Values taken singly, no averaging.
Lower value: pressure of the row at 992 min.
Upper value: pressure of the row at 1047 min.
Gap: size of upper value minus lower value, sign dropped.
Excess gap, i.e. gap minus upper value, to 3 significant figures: -30.8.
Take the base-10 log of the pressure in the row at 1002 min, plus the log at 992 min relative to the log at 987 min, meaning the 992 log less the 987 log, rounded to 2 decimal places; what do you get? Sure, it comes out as 1.50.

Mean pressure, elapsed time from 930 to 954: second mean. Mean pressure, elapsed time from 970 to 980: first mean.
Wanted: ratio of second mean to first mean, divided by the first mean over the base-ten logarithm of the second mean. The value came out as 0.0486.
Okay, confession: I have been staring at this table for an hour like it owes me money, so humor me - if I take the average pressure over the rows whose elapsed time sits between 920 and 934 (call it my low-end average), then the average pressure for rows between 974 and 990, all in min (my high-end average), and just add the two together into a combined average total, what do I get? 62.1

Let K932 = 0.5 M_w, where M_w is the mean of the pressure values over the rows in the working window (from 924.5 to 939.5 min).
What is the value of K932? 15.6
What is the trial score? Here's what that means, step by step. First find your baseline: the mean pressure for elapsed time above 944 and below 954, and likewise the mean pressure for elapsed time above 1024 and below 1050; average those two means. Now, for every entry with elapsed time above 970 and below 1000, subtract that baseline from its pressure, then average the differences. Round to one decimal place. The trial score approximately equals -0.3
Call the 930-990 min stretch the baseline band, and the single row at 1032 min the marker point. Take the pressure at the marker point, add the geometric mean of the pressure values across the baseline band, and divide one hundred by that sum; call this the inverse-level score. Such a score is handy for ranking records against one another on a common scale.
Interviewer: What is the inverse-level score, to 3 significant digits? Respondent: 1.67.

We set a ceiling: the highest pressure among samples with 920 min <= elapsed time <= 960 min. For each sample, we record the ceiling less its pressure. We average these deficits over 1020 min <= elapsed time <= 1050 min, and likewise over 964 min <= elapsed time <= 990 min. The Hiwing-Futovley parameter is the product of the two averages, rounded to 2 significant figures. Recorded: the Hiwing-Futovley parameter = 3.8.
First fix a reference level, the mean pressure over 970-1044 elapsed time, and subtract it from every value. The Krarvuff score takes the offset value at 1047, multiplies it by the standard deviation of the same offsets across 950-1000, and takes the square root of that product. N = 1.5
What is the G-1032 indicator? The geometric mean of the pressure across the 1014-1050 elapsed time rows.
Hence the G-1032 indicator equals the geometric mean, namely 30.6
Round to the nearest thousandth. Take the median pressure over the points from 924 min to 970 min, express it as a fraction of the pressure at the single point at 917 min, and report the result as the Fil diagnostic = 0.998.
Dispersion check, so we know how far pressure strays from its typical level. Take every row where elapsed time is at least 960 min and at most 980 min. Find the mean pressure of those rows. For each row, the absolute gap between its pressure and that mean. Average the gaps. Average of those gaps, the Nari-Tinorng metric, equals 0.96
